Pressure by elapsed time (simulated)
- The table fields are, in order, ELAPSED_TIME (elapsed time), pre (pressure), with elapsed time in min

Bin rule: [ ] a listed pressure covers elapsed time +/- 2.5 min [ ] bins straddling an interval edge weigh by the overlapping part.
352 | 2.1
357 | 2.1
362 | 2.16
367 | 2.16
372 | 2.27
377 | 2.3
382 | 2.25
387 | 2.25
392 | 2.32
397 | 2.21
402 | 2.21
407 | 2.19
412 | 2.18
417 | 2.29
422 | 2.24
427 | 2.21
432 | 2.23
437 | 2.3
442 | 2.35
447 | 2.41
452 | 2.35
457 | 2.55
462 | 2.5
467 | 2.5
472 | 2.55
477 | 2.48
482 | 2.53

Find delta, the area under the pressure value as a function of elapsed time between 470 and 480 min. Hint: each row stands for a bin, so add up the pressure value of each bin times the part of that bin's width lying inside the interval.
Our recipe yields 25.1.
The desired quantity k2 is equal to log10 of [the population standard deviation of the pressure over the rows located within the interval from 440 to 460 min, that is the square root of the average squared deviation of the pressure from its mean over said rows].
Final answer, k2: -1.09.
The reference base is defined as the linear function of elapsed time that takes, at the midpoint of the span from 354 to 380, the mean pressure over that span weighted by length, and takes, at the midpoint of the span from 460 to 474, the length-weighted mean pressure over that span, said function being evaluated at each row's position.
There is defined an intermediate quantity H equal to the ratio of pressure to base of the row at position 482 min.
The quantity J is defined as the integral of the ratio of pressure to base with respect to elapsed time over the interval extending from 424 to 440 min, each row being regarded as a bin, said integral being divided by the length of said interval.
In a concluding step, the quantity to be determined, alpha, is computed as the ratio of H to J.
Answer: 1.05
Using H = 0.99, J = 0.936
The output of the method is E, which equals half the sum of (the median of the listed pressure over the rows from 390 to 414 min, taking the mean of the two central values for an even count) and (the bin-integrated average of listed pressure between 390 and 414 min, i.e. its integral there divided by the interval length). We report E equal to 2.22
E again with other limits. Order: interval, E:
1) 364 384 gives 2.25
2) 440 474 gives 2.48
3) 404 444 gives 2.24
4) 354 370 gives 2.15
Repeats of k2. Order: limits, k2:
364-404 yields -1.31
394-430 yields -1.47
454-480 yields -1.54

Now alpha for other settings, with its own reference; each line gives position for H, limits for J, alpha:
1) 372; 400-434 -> 1.09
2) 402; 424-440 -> 1.02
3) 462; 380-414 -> 1.03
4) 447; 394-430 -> 1.04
